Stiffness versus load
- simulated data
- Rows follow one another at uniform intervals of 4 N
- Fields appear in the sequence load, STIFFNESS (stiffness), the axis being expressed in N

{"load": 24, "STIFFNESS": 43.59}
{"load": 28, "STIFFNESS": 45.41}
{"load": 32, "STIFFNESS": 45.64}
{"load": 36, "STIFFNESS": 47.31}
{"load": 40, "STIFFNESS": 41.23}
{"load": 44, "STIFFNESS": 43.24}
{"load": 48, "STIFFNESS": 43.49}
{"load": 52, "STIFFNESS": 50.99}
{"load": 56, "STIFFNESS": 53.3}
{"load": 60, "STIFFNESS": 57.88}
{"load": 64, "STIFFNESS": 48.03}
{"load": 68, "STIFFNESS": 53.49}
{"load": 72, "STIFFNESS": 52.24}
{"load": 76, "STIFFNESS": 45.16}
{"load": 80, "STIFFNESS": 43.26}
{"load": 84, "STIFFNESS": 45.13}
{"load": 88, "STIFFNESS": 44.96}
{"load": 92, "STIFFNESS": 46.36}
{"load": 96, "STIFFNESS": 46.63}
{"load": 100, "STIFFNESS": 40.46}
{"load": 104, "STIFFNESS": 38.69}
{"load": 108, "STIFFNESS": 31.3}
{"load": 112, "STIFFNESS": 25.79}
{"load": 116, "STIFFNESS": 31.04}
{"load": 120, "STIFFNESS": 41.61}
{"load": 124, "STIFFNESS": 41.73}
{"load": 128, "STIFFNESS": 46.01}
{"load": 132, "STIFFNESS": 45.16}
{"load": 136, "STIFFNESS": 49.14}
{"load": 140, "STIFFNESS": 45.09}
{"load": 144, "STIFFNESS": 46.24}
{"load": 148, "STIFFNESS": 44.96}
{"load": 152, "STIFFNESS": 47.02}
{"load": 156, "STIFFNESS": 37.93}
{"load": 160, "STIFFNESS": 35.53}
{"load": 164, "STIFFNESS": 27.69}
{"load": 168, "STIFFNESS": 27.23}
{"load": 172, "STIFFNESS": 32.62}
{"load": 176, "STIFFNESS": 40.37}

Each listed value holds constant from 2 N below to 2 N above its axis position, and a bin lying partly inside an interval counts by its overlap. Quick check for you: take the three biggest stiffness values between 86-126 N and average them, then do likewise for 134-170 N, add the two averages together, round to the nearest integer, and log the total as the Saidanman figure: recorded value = 93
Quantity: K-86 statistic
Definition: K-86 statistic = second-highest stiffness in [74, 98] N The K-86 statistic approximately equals 46.36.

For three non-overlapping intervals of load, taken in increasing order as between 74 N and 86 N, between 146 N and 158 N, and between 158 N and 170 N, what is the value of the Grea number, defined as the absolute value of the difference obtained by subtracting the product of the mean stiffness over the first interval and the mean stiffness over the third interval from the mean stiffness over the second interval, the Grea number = 1299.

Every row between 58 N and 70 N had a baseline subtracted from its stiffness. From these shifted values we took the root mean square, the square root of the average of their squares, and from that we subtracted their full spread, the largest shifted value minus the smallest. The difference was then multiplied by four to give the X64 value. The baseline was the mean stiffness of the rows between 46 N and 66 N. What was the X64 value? -21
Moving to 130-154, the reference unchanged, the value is 2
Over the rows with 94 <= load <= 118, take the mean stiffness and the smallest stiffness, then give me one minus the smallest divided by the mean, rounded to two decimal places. 0.28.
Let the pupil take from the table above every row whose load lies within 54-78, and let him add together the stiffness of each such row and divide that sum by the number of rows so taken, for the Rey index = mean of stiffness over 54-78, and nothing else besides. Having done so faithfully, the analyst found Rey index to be 52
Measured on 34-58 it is 47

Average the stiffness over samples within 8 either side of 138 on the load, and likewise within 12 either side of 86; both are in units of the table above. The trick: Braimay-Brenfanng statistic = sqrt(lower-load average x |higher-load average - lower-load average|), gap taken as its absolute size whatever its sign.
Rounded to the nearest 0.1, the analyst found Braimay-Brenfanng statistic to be 7.2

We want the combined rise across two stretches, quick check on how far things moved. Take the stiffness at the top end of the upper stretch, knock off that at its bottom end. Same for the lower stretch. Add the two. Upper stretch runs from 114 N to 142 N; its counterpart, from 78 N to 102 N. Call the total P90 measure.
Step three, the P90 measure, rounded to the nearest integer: 11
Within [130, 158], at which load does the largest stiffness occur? 136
